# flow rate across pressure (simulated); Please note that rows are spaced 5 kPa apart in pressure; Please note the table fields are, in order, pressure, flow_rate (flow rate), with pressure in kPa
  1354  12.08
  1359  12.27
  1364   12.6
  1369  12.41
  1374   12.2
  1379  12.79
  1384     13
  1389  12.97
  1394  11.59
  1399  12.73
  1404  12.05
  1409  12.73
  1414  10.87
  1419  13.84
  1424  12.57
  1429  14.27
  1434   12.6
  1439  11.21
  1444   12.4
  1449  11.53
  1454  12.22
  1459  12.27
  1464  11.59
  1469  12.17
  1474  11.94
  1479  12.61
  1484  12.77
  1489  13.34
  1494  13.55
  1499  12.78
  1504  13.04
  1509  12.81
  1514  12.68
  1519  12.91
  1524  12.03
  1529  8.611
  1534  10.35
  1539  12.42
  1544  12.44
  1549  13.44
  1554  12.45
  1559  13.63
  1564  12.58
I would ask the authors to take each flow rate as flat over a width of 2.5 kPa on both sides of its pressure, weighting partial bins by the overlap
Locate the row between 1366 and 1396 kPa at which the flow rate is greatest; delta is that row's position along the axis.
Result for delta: 1384 kPa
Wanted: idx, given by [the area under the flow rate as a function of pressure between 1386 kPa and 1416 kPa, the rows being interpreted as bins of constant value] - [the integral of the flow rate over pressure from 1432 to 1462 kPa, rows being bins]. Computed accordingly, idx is 5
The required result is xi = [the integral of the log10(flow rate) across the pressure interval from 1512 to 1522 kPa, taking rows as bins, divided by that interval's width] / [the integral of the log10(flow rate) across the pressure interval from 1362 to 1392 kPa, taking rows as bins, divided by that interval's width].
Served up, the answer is 1.00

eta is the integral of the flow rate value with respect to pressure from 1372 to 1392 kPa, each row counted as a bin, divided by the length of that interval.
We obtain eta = 12.7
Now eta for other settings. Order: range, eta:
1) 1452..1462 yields 12.2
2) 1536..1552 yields 12.7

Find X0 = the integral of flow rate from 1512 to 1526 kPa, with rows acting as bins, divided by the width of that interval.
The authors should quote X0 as 12.6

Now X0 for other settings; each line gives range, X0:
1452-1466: 12.0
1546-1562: 13.1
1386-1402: 12.4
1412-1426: 12.5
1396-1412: 12.4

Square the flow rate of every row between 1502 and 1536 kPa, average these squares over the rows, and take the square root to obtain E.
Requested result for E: 11.9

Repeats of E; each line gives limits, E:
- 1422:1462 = 12.4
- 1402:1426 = 12.4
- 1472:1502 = 12.8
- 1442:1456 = 12.1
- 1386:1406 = 12.3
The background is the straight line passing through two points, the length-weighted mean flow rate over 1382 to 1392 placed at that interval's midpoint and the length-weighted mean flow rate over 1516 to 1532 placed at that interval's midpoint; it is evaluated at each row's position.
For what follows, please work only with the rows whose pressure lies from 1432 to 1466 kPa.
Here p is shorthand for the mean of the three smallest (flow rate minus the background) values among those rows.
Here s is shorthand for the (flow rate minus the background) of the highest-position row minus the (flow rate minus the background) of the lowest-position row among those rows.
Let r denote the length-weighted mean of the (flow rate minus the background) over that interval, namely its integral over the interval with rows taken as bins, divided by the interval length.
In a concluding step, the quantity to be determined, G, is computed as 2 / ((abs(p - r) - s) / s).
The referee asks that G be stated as -1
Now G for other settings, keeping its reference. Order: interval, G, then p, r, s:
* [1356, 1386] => -3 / -0.9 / -0.6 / 1.0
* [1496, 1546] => 0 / -0.8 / 0.8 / 0.2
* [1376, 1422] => -5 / -1.2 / -0.3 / 1.5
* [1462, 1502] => -4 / 0.0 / 0.9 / 1.6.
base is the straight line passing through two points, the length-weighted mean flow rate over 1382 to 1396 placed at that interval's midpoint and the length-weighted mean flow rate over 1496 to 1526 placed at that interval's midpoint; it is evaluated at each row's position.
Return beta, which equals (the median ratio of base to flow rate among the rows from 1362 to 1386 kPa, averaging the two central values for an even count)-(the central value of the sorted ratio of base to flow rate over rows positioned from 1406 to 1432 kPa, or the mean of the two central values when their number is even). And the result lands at 0.004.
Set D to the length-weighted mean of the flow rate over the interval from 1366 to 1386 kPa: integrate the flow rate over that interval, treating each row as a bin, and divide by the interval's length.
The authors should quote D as 12.6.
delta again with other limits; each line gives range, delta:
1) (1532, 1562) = 1559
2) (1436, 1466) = 1444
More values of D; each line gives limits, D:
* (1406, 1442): 12.6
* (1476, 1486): 12.6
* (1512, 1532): 11.5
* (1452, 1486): 12.2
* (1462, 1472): 11.9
